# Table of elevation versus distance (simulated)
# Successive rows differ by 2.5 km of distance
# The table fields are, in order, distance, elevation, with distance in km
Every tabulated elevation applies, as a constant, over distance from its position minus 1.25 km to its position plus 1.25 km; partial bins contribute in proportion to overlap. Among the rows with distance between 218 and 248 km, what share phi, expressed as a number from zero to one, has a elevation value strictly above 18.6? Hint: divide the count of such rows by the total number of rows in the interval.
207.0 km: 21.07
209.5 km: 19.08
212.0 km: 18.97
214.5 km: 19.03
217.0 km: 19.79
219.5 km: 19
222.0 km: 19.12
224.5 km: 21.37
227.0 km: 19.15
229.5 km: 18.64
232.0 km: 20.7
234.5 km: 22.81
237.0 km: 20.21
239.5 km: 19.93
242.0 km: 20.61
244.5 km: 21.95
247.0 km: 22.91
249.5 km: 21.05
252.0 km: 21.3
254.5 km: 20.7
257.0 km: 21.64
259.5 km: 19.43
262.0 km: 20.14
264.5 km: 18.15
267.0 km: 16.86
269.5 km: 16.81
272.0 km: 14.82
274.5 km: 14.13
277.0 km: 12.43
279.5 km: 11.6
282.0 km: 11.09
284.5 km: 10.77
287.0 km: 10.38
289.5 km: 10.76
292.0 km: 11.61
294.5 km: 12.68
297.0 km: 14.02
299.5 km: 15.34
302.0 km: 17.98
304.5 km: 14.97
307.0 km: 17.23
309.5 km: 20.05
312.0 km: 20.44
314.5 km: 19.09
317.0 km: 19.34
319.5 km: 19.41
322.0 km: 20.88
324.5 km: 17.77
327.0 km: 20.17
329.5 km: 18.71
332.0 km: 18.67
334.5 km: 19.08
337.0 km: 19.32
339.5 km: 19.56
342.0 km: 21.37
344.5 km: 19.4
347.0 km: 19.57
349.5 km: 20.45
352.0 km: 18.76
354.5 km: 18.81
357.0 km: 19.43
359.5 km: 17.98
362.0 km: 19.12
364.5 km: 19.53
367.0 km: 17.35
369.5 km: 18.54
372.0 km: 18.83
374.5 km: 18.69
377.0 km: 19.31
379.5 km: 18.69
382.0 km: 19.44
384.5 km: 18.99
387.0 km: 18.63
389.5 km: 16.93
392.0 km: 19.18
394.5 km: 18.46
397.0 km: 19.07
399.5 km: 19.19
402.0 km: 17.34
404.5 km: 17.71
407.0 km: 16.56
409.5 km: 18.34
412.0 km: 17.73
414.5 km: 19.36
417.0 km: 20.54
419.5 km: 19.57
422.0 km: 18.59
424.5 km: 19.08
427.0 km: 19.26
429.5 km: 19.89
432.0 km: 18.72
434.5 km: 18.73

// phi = 1.0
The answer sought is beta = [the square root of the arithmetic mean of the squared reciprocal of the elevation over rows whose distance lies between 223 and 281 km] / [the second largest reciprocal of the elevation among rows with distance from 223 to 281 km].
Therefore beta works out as 0.69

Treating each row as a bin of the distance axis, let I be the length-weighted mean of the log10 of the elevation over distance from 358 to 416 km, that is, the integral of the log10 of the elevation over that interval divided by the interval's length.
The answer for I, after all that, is 1.27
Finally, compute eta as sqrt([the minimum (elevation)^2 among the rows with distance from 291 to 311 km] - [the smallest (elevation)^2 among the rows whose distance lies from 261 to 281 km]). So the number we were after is 0.5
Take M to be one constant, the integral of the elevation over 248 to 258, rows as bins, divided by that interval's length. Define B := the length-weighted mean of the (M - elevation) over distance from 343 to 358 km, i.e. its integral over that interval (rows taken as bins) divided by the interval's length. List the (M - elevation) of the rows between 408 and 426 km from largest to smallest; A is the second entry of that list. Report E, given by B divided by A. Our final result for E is 0.62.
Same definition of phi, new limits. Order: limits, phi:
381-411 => 0.5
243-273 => 0.7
